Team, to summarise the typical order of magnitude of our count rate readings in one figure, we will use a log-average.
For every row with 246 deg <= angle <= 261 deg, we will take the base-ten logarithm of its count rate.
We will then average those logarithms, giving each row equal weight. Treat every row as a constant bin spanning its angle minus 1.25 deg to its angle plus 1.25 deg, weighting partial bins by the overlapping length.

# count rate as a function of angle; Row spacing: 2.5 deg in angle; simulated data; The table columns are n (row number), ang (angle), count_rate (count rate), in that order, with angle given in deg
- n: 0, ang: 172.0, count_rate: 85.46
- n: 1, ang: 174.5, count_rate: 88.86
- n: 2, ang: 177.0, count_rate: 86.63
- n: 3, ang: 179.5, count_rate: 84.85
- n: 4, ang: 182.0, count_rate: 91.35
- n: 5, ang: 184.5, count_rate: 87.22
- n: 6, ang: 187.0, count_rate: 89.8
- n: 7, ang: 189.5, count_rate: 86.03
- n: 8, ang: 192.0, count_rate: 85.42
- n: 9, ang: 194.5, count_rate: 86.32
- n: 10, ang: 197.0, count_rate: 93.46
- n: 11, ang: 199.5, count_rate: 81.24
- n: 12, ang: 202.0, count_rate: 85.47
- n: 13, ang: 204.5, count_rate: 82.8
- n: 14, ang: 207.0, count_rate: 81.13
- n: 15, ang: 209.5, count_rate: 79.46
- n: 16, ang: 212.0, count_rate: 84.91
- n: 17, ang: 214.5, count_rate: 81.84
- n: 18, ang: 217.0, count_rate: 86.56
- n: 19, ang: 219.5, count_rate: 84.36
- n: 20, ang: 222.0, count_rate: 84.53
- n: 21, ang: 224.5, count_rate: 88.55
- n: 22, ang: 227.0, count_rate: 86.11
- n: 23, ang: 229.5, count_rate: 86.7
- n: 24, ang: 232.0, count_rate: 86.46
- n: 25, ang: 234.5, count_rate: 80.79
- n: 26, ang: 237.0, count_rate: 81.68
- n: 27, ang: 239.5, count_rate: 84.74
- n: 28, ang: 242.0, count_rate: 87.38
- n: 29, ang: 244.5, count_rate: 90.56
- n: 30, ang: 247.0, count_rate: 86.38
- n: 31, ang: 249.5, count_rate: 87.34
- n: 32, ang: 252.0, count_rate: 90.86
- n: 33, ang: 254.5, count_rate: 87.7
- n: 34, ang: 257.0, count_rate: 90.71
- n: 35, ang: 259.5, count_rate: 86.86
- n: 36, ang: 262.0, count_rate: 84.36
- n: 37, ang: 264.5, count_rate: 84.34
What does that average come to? 1.95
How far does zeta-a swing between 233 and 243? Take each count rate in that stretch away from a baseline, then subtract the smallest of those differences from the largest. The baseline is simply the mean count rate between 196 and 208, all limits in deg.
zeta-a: 6.6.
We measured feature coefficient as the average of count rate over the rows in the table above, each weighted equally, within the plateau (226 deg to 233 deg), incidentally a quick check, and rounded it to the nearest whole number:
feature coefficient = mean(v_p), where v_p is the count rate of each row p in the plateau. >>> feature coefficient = 86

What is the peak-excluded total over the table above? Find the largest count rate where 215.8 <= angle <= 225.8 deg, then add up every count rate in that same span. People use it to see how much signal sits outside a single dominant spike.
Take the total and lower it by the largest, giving 255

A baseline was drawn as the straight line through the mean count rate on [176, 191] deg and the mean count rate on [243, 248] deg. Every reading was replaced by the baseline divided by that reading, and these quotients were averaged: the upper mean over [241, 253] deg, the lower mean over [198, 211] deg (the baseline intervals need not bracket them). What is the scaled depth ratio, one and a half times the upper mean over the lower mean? 1.40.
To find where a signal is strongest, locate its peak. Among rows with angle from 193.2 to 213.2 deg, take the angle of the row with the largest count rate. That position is 197.0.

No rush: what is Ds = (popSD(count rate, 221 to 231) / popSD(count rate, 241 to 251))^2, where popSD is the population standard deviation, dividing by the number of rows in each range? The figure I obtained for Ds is 0.83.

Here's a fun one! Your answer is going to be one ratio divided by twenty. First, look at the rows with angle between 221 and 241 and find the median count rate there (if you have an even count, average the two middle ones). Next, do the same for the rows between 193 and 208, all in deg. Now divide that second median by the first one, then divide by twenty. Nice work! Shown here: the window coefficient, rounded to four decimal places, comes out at 0.0492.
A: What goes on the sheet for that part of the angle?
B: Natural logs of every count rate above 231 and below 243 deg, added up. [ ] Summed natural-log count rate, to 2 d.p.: 22.16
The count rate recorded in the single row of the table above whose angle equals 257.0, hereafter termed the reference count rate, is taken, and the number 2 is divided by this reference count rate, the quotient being 0.0220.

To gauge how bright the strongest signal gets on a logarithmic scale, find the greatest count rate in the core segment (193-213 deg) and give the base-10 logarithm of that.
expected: 1.97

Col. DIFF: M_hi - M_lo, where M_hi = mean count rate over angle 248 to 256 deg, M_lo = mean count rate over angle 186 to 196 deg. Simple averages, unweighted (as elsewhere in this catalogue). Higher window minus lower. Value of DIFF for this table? 2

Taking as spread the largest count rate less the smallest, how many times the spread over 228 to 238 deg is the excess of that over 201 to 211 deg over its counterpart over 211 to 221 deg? 0.2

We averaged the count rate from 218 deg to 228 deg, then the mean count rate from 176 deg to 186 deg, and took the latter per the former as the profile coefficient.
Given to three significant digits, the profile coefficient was 1.02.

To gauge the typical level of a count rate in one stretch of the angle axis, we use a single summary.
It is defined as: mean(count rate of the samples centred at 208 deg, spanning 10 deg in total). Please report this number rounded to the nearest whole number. 82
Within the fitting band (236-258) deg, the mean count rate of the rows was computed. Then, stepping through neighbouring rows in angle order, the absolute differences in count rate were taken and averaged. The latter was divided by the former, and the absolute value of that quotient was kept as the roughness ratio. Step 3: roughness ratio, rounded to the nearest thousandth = 0.034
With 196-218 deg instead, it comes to 0.053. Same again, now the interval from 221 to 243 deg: 0.029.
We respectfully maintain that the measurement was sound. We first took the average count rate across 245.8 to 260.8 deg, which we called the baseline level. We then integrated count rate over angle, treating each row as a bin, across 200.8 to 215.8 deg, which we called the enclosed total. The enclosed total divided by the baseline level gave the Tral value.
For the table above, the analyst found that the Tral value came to 14.0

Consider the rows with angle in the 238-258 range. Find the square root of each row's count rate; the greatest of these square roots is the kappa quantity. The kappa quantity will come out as 9.53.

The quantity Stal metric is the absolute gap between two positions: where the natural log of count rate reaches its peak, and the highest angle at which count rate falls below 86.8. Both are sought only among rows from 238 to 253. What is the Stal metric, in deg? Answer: 5.0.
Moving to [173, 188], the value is 2.5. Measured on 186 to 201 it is 2.5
